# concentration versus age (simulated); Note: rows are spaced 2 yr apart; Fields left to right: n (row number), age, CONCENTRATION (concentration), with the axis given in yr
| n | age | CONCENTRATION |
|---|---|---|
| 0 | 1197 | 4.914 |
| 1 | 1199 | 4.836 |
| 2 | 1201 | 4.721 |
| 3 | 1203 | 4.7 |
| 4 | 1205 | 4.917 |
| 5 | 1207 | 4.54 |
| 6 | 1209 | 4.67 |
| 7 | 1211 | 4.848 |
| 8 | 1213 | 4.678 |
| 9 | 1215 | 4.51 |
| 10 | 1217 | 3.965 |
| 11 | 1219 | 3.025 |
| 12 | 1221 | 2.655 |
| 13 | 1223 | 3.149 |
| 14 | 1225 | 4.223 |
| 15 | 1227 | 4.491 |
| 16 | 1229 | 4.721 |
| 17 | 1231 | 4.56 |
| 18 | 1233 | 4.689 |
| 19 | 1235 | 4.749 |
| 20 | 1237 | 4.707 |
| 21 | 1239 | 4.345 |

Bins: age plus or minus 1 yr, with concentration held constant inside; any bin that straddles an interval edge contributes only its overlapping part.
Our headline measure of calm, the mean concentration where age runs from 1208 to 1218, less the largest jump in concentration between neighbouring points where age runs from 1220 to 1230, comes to 3.46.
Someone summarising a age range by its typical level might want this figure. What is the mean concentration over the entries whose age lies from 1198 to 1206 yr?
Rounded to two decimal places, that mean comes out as 4.79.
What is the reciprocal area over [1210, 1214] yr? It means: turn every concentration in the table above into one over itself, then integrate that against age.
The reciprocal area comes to 0.84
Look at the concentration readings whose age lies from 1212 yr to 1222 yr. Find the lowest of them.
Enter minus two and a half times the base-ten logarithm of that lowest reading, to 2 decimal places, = -1.06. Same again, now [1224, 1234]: -1.56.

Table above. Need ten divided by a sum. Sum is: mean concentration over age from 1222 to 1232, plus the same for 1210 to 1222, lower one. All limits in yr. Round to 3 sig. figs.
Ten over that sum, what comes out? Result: 1.22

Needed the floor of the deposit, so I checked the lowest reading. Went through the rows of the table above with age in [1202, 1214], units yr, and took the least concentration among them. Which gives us 4.54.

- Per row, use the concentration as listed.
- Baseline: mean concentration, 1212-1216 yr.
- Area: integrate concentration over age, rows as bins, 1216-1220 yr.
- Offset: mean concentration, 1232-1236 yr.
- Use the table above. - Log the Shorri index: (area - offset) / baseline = 2.0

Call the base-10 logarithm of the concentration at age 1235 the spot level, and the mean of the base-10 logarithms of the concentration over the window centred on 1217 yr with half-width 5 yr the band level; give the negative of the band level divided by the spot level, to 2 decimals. -0.84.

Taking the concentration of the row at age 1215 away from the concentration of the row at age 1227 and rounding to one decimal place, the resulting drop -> 0.0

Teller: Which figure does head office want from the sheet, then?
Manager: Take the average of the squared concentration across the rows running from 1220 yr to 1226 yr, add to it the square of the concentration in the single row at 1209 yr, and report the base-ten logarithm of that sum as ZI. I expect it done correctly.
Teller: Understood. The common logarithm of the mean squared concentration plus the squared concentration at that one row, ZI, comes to 1.52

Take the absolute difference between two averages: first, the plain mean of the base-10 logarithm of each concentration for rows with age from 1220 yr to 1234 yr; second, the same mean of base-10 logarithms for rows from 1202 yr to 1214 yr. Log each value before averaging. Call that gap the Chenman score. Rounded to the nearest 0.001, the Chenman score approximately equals 0.074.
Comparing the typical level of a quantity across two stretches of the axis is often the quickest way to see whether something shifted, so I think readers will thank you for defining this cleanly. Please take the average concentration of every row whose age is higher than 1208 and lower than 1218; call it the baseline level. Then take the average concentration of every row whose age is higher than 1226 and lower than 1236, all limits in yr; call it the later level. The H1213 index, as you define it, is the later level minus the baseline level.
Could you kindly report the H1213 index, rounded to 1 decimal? 0.1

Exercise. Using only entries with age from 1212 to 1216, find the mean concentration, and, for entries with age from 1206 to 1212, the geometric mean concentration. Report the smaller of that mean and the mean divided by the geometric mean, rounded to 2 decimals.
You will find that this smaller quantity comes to 0.98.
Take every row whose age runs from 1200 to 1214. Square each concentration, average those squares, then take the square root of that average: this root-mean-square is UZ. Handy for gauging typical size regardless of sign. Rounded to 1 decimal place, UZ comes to 4.7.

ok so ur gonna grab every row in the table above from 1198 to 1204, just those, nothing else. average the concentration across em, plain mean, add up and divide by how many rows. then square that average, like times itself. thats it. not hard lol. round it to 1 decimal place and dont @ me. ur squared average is 22.6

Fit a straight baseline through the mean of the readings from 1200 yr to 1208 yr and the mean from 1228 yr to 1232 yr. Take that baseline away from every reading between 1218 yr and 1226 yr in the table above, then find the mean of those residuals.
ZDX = -1.40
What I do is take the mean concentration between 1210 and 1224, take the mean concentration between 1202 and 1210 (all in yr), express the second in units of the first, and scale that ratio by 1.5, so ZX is 1.8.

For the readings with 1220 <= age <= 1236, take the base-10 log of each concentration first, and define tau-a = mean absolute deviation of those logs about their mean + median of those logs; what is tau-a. 0.73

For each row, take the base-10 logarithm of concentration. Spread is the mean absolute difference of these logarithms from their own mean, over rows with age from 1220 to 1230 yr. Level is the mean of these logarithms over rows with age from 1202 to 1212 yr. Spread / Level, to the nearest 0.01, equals 0.13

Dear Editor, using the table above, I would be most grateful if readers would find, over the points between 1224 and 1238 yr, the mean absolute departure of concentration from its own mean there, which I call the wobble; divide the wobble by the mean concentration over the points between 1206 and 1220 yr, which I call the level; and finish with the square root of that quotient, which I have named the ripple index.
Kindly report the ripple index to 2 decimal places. 0.18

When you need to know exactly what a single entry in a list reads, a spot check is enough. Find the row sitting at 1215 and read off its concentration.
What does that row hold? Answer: 4.51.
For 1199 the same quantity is 4.836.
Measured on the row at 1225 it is 4.223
